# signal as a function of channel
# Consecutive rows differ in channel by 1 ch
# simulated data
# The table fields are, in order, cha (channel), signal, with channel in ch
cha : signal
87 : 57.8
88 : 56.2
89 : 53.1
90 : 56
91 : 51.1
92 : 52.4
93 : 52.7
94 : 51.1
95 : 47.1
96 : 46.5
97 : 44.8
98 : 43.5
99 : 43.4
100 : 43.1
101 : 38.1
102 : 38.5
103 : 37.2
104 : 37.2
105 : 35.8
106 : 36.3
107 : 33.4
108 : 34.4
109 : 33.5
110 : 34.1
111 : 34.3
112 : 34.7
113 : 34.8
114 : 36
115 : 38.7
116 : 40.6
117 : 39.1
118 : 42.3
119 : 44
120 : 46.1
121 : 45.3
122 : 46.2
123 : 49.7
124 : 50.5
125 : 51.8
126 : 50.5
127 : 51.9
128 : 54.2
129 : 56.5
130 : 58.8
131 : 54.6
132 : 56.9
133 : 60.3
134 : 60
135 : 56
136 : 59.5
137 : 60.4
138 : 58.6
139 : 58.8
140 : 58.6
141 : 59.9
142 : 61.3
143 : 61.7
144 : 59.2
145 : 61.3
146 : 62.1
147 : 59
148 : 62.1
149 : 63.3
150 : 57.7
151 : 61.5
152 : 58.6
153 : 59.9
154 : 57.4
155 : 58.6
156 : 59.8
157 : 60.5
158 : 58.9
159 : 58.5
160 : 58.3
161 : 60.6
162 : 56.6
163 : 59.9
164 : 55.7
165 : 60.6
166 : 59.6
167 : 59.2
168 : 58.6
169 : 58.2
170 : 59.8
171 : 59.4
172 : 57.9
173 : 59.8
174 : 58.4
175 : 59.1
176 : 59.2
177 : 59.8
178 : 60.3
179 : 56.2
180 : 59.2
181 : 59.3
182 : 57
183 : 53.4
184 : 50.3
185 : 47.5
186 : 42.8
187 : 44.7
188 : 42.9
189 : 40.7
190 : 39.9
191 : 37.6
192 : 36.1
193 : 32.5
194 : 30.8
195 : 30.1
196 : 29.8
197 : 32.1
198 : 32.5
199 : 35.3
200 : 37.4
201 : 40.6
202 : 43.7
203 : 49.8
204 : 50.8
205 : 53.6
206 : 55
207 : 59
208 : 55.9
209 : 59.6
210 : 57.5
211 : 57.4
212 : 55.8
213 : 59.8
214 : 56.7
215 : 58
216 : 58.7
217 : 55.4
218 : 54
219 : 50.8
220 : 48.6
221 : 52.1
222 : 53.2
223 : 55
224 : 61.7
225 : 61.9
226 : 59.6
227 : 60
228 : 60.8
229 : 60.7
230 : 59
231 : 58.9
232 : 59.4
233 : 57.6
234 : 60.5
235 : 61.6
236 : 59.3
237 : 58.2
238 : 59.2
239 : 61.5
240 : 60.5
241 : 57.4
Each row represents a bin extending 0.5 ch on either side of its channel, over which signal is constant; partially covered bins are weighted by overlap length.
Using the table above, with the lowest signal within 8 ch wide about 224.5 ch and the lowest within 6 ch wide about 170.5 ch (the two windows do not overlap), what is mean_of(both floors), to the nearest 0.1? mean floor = 55.0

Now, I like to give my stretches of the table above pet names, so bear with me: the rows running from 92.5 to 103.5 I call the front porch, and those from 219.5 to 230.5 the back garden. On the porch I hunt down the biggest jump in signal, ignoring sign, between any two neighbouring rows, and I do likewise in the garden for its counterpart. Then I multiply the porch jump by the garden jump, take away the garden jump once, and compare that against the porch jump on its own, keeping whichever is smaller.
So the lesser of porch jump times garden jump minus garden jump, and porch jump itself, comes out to 5.0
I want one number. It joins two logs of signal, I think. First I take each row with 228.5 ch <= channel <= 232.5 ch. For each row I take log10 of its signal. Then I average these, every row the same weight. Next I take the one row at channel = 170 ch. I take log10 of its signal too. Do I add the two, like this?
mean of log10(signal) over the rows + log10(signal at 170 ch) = 3.55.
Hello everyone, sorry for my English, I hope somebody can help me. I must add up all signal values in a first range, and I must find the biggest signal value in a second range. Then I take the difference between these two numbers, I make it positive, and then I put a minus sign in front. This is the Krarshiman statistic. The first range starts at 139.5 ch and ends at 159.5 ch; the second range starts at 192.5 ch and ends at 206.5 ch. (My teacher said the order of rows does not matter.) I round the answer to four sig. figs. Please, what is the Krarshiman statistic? -1145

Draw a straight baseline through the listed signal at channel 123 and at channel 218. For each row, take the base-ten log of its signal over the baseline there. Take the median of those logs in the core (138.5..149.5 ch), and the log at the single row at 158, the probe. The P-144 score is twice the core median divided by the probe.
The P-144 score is 3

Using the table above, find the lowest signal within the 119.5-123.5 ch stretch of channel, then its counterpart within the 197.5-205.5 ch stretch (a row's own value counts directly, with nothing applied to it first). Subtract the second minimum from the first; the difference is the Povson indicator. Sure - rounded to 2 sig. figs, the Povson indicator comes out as 13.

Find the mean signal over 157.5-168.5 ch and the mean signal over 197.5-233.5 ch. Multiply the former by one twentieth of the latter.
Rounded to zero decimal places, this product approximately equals 159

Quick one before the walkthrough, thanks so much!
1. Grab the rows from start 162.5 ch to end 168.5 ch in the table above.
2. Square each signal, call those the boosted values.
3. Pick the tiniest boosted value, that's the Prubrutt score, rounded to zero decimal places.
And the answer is 3102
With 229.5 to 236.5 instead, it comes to 3318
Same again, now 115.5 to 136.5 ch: 1529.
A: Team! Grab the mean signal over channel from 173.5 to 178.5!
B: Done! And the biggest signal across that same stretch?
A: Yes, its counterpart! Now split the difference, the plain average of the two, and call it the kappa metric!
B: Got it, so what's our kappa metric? 60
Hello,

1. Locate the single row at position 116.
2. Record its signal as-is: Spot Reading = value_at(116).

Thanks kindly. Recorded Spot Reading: 40.6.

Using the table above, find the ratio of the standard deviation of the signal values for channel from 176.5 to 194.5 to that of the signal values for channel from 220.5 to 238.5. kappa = 4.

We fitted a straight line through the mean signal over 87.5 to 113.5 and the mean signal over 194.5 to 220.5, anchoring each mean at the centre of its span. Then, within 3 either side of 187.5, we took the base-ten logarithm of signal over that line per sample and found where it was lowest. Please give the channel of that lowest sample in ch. 190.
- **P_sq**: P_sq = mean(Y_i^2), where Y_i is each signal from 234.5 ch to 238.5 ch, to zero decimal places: 3551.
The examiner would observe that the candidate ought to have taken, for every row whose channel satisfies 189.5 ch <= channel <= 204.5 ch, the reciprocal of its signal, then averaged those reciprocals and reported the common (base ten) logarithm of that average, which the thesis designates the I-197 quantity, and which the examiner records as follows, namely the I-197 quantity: -1.56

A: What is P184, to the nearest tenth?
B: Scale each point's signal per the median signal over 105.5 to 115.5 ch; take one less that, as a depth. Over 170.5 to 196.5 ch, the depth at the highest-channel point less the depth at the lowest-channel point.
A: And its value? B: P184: 0.9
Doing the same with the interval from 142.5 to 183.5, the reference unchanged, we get 0.2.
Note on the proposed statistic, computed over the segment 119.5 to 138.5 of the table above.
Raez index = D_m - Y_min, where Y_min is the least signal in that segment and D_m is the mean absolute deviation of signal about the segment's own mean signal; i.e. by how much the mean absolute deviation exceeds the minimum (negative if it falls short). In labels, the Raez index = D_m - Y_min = -41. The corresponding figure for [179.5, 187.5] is -37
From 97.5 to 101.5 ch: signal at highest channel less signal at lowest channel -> -5.4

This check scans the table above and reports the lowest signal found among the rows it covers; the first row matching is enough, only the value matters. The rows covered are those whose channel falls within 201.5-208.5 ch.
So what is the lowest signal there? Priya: 43.7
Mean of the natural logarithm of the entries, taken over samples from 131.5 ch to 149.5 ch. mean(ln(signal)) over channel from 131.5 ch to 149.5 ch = 4.09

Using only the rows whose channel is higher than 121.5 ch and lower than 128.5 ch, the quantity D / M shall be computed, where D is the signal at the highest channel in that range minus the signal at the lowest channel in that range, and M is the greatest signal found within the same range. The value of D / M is 0.15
